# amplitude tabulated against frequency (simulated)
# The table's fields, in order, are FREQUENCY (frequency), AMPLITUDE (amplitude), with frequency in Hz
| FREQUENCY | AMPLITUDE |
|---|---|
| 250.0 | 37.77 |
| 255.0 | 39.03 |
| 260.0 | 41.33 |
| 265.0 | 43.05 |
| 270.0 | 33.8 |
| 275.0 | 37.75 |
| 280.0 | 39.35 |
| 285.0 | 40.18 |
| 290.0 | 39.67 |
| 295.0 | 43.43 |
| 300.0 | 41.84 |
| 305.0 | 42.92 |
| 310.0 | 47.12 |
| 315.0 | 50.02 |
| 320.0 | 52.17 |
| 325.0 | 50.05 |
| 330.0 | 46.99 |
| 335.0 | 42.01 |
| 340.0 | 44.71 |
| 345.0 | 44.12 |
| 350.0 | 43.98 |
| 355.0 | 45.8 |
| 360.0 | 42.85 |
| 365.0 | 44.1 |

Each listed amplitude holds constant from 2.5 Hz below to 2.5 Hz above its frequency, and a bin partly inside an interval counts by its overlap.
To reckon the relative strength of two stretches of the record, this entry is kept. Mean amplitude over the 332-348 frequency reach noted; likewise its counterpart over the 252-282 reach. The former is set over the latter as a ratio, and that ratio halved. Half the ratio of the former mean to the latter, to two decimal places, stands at 0.56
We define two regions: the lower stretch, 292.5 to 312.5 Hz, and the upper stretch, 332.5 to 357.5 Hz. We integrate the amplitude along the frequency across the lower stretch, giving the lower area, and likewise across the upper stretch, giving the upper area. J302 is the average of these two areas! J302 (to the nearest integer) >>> 990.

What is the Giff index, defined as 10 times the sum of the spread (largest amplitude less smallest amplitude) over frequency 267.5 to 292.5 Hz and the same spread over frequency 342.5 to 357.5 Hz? 82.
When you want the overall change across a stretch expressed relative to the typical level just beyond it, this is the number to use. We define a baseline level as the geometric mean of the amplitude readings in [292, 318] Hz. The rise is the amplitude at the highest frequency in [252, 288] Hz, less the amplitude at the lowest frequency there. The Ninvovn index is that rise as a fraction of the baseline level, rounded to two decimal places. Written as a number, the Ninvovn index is 0.03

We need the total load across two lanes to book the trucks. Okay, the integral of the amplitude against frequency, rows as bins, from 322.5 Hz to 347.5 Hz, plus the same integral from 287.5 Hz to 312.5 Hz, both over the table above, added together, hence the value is 2214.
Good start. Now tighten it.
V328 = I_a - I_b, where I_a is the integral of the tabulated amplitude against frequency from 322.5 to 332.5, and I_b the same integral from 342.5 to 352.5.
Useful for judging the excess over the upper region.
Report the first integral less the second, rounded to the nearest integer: 45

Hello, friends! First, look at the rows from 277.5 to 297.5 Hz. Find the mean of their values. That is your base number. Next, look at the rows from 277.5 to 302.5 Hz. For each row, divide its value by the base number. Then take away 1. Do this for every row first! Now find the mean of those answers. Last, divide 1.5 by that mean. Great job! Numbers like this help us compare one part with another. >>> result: 258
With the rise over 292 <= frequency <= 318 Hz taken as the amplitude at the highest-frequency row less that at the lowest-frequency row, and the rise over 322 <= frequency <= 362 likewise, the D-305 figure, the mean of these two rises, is -0.3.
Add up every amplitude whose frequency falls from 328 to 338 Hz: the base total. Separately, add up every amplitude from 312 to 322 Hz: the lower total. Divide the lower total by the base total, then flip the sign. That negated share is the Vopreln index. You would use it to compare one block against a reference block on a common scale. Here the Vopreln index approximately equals -1.148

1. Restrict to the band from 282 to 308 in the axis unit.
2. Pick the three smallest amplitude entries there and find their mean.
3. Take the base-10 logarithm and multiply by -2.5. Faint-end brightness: -4.02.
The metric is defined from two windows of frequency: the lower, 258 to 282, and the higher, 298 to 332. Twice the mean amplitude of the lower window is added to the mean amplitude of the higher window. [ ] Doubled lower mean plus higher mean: 125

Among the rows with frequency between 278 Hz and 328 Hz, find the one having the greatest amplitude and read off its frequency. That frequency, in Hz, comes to 320.0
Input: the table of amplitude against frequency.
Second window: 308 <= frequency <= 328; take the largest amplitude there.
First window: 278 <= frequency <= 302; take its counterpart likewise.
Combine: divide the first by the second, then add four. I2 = 4.83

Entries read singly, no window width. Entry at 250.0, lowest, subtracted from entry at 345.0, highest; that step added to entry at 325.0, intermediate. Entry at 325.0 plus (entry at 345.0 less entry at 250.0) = 56.4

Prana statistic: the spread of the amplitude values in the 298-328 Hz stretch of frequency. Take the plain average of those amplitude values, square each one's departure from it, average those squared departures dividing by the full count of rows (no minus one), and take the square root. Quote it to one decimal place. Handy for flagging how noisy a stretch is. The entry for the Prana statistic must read 3.8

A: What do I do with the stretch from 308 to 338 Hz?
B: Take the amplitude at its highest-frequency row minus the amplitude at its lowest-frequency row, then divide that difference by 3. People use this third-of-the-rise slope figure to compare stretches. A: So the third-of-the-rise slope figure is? -1.7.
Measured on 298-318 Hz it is 2.7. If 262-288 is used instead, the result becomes -1.0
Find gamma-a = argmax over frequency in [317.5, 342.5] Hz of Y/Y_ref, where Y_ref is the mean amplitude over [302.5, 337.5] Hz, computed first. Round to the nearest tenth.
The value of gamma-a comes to 320.0 Hz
